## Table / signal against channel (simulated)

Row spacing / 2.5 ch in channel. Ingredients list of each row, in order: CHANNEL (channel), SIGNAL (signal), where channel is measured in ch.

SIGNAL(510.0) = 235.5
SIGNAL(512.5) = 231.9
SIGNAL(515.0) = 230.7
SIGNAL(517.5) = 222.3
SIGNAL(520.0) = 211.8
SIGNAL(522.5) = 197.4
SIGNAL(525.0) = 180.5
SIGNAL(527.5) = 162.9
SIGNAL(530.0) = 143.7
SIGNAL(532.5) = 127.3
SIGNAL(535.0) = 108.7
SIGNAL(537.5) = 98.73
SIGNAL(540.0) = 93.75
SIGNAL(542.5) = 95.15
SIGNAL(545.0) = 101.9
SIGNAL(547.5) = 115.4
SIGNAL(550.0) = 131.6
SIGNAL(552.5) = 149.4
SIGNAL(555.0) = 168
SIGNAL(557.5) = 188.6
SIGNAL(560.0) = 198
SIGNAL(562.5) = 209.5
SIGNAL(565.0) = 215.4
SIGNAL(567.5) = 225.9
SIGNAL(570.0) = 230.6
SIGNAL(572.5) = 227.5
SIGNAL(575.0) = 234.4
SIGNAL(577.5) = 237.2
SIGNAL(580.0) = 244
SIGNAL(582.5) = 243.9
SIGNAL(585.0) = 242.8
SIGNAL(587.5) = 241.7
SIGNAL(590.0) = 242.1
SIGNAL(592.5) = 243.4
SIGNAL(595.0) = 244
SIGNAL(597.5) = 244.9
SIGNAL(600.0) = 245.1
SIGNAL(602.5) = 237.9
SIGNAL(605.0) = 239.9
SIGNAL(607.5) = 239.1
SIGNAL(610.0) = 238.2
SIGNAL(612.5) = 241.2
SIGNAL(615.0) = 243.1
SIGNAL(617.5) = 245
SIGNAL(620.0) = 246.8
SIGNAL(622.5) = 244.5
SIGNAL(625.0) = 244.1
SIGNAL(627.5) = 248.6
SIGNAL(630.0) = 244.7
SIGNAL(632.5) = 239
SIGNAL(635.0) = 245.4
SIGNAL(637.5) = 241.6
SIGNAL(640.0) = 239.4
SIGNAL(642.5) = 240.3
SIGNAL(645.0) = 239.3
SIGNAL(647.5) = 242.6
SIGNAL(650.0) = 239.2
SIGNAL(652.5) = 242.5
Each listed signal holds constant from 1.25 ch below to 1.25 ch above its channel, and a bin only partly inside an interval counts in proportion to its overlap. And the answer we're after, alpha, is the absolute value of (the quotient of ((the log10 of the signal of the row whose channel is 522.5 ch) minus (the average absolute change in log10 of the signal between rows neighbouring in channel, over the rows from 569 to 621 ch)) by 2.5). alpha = 0.917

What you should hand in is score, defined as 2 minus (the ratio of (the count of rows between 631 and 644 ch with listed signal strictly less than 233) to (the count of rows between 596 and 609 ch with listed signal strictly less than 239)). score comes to 2.0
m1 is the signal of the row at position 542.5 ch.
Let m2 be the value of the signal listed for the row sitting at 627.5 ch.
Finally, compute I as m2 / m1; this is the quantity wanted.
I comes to 2.61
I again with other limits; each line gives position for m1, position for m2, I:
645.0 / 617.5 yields 1.02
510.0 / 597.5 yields 1.04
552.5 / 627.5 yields 1.66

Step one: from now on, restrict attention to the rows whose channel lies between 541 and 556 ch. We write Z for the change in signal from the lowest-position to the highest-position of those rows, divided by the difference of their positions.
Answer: 5.8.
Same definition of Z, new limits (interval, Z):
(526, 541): -5.5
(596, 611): -0.5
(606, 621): 0.6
